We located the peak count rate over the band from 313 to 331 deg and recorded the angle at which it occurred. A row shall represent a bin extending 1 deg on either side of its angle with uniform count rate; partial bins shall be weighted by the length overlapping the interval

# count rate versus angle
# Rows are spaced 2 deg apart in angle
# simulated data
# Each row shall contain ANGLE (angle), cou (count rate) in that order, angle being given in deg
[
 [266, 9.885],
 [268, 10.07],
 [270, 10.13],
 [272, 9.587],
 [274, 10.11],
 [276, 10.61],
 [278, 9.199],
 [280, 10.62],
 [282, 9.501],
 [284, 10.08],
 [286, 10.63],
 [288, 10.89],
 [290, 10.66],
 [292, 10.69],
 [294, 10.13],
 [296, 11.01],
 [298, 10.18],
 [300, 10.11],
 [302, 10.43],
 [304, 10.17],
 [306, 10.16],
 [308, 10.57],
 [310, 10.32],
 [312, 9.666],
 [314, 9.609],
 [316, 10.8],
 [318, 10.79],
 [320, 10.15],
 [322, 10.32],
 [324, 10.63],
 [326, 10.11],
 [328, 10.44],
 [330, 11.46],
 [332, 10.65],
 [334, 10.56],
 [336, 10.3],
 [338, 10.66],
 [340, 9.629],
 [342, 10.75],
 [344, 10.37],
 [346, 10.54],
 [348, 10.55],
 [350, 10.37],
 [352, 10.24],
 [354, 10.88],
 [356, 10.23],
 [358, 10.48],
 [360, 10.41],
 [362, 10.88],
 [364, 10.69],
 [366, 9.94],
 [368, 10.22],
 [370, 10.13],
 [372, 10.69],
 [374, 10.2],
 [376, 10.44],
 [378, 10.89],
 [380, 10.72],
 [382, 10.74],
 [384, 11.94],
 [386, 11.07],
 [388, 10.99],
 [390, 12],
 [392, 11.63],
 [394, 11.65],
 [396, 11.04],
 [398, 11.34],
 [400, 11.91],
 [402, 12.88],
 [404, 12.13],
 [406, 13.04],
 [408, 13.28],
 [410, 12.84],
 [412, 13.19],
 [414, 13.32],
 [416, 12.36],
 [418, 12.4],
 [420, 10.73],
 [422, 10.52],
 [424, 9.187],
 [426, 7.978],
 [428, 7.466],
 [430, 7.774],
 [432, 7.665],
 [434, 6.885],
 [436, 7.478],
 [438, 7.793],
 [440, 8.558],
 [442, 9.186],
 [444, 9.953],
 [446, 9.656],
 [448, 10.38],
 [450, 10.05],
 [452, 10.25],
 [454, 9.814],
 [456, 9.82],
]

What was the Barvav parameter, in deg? 330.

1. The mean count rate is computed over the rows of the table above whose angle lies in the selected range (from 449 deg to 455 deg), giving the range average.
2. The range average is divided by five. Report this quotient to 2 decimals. 2.01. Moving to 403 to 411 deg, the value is 2.56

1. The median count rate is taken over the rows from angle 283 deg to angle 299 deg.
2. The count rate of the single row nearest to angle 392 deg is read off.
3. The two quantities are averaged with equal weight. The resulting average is 11.1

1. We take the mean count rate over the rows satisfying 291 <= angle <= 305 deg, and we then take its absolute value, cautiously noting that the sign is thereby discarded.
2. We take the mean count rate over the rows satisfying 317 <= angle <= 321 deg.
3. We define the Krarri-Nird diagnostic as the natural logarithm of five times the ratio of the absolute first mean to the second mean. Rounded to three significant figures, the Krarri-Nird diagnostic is 1.60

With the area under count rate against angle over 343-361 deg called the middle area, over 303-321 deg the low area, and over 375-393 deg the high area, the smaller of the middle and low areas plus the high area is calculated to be 385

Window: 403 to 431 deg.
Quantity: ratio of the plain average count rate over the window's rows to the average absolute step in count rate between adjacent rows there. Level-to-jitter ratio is 17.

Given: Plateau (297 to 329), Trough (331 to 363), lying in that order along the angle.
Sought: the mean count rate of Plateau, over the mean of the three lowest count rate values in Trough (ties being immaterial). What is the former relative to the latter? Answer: 1.02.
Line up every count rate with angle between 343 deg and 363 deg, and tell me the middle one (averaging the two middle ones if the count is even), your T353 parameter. 10.4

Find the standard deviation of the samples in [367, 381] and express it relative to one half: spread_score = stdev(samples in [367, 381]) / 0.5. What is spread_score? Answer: 0.6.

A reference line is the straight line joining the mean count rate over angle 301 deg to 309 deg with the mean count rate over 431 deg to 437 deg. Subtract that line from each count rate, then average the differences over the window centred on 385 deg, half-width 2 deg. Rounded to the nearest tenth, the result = 3.0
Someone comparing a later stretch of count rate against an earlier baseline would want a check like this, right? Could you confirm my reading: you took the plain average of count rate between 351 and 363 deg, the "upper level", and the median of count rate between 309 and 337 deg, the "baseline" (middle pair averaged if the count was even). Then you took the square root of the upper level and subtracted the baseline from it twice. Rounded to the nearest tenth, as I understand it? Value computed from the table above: -17.5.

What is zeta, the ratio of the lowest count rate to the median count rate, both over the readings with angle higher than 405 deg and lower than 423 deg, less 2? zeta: -1.18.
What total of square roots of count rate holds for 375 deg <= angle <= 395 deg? 33.5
